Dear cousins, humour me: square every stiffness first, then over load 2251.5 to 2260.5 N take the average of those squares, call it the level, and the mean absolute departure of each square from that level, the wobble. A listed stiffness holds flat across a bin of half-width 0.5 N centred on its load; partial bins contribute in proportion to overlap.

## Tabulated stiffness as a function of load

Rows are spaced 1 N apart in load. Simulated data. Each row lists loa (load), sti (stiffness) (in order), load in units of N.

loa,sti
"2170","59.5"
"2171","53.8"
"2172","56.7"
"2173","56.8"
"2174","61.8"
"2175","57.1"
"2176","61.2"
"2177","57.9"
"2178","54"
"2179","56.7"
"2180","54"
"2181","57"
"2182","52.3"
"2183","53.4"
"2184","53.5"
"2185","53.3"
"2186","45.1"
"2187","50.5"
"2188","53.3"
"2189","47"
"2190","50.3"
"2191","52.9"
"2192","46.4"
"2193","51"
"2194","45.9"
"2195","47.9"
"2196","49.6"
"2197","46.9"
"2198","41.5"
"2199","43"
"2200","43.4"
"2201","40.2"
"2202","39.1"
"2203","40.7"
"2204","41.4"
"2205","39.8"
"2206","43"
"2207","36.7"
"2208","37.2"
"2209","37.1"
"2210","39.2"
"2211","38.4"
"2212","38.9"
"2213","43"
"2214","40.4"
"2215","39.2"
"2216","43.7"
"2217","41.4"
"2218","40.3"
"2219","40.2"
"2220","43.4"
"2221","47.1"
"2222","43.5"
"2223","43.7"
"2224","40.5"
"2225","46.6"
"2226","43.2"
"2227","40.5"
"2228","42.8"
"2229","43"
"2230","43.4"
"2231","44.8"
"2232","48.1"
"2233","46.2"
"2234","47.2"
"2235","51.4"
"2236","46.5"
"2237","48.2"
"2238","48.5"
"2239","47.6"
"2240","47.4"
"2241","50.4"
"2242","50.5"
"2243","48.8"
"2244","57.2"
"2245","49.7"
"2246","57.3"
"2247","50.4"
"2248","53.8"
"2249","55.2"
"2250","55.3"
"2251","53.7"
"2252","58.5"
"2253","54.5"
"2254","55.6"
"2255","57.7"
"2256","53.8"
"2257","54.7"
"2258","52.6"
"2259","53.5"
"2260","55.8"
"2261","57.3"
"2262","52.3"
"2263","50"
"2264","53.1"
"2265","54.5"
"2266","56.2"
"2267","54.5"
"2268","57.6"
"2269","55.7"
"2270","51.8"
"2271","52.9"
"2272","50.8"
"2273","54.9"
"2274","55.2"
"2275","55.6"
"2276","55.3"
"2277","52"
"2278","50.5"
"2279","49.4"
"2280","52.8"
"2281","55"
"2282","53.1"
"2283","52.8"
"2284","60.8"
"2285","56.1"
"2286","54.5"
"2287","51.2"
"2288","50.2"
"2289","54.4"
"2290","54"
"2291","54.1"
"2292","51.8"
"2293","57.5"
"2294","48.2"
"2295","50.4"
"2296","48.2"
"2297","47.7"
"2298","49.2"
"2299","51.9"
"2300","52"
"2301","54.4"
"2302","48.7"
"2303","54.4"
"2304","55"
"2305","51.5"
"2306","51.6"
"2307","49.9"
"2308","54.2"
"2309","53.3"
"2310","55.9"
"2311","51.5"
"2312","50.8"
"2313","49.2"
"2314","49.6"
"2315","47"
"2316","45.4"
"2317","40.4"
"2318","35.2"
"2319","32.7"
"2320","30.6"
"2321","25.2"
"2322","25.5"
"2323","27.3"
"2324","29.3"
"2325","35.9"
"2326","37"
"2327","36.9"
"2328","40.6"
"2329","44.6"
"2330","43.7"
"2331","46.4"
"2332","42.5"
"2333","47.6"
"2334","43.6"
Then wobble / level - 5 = -4.94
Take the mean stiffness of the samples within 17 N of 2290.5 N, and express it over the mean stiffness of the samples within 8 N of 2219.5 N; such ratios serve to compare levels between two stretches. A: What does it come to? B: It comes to 1.2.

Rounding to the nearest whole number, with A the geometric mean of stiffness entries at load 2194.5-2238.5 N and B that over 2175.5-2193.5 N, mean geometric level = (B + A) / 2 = 48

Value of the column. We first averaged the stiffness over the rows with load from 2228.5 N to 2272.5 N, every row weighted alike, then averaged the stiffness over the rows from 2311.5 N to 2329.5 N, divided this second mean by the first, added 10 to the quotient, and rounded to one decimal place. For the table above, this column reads 10.7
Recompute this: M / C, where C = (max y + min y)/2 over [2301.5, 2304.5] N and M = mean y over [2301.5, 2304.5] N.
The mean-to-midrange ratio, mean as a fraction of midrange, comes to 1.02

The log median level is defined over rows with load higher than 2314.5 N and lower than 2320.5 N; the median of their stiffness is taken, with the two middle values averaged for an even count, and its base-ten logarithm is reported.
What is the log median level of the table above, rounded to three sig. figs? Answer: 1.58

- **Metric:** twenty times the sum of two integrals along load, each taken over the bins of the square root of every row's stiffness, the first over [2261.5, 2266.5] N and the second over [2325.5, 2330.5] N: 1366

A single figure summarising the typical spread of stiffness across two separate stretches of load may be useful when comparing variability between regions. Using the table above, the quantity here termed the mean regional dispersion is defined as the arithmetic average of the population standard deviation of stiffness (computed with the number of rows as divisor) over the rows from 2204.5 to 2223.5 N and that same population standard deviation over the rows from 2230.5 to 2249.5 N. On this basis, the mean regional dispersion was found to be 3.11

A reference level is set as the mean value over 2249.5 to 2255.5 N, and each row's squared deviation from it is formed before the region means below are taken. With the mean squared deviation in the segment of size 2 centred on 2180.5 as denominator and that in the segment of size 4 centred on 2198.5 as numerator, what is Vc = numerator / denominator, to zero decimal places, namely 64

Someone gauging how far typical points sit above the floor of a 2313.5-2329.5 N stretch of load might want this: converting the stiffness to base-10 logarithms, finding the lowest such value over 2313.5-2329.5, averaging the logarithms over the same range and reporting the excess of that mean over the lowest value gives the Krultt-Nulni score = 0.151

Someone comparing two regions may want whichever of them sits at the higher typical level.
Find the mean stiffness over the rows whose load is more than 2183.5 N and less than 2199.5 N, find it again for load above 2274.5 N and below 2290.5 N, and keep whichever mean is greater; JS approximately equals 53.6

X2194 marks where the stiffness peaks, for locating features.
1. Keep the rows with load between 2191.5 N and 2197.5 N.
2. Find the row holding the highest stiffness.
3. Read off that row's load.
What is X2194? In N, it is 2193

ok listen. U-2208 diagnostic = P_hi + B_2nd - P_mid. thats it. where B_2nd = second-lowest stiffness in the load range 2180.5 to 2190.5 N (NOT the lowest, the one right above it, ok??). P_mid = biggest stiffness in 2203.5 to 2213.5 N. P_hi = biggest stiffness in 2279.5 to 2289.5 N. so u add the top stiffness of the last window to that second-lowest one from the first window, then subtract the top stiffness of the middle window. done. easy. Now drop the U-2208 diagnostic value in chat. 65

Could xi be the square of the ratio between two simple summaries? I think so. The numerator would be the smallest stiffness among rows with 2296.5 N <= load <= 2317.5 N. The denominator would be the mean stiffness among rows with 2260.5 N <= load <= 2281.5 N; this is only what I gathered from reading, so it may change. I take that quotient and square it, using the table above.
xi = 0.57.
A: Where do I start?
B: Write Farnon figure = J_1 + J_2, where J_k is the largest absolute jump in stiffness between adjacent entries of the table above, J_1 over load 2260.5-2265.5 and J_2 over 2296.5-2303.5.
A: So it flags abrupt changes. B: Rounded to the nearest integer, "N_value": 11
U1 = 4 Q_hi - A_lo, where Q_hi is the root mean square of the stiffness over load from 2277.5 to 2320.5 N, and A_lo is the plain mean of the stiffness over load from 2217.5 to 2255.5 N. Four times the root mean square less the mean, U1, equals 154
